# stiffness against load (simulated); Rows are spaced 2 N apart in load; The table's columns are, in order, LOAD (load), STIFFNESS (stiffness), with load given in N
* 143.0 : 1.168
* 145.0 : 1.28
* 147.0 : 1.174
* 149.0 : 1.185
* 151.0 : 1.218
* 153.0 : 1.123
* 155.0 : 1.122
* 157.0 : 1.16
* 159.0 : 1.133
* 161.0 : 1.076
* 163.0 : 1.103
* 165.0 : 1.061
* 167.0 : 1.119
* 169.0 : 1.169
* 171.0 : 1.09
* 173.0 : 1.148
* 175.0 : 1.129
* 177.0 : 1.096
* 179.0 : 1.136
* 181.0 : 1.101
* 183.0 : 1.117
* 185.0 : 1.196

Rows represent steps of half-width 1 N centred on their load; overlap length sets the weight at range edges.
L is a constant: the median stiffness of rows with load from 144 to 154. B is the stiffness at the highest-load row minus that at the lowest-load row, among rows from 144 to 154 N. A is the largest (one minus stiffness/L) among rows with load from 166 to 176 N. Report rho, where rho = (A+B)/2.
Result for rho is -0.038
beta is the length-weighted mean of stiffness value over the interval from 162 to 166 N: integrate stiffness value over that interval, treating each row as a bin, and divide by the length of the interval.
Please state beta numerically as 1.08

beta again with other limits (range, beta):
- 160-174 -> 1.11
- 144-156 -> 1.18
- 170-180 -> 1.12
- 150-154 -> 1.17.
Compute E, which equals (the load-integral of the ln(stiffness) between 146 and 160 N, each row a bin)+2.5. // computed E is 4.6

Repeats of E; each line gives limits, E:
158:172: 3.9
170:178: 3.4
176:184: 3.4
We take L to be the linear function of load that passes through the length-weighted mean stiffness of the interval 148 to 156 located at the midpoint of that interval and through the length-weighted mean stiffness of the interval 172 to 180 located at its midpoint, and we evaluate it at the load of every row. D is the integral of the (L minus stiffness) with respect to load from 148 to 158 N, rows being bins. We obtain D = -0.01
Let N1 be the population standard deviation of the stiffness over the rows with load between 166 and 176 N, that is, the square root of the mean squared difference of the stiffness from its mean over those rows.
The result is 0.027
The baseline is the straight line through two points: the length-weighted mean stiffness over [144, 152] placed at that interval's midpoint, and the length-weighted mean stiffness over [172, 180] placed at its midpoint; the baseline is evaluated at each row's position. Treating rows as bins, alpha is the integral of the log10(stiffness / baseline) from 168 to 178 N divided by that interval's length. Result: -0.004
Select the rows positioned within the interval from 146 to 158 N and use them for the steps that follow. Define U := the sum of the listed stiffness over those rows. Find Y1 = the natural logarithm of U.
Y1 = 1.9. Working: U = 7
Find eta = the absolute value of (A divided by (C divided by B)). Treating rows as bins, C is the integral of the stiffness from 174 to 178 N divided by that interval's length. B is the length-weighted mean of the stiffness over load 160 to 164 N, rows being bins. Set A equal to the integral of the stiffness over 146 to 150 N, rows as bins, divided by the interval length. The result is 1.16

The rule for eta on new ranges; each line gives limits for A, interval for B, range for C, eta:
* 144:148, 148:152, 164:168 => 1.35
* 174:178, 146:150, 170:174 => 1.17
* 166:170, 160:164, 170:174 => 1.11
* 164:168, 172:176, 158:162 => 1.12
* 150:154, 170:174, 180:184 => 1.18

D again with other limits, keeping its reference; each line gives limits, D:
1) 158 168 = 0.48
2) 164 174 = 0.20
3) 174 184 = 0.07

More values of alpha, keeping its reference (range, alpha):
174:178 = -0.006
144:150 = -0.002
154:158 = -0.018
